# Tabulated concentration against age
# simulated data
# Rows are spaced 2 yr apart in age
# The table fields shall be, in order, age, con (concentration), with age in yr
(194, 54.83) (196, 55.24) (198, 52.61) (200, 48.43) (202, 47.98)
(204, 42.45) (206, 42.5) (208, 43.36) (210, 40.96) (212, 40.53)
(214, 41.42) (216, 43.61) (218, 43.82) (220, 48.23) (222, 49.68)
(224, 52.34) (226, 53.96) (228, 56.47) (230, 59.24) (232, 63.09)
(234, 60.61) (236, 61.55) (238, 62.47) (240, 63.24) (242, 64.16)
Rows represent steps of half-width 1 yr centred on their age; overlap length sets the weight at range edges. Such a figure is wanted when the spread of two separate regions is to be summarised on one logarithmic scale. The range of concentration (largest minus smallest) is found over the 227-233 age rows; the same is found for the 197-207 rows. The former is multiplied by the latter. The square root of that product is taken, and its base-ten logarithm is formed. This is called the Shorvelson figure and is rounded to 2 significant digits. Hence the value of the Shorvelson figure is 0.91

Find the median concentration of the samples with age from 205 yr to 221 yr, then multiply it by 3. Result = 129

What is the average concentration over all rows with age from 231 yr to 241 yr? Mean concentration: 62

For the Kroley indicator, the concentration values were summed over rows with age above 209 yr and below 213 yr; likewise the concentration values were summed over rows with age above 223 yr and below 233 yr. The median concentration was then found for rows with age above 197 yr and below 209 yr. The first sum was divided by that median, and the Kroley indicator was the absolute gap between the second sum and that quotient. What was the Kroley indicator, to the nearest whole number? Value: 283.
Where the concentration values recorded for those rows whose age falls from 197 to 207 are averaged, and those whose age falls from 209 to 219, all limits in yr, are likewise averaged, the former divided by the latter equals 1.11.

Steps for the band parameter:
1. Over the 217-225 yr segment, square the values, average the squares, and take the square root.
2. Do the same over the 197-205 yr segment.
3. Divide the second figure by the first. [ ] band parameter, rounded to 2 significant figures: 0.99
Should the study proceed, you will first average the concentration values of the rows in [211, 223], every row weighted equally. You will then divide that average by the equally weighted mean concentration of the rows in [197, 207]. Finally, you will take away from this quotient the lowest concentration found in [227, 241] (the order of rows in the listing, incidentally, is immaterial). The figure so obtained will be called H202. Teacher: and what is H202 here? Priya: -55.5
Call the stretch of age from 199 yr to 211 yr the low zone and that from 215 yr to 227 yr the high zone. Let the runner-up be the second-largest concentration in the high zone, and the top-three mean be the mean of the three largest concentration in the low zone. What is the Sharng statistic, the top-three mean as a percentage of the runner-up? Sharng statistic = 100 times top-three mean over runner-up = 89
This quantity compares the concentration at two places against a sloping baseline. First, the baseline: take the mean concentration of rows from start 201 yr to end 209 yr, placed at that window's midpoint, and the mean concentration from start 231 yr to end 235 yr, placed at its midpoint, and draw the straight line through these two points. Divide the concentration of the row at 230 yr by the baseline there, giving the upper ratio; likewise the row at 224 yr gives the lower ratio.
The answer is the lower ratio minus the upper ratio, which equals -0.056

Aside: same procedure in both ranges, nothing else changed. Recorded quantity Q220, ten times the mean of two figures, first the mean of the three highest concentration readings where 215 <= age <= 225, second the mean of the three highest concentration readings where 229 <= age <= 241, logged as 565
